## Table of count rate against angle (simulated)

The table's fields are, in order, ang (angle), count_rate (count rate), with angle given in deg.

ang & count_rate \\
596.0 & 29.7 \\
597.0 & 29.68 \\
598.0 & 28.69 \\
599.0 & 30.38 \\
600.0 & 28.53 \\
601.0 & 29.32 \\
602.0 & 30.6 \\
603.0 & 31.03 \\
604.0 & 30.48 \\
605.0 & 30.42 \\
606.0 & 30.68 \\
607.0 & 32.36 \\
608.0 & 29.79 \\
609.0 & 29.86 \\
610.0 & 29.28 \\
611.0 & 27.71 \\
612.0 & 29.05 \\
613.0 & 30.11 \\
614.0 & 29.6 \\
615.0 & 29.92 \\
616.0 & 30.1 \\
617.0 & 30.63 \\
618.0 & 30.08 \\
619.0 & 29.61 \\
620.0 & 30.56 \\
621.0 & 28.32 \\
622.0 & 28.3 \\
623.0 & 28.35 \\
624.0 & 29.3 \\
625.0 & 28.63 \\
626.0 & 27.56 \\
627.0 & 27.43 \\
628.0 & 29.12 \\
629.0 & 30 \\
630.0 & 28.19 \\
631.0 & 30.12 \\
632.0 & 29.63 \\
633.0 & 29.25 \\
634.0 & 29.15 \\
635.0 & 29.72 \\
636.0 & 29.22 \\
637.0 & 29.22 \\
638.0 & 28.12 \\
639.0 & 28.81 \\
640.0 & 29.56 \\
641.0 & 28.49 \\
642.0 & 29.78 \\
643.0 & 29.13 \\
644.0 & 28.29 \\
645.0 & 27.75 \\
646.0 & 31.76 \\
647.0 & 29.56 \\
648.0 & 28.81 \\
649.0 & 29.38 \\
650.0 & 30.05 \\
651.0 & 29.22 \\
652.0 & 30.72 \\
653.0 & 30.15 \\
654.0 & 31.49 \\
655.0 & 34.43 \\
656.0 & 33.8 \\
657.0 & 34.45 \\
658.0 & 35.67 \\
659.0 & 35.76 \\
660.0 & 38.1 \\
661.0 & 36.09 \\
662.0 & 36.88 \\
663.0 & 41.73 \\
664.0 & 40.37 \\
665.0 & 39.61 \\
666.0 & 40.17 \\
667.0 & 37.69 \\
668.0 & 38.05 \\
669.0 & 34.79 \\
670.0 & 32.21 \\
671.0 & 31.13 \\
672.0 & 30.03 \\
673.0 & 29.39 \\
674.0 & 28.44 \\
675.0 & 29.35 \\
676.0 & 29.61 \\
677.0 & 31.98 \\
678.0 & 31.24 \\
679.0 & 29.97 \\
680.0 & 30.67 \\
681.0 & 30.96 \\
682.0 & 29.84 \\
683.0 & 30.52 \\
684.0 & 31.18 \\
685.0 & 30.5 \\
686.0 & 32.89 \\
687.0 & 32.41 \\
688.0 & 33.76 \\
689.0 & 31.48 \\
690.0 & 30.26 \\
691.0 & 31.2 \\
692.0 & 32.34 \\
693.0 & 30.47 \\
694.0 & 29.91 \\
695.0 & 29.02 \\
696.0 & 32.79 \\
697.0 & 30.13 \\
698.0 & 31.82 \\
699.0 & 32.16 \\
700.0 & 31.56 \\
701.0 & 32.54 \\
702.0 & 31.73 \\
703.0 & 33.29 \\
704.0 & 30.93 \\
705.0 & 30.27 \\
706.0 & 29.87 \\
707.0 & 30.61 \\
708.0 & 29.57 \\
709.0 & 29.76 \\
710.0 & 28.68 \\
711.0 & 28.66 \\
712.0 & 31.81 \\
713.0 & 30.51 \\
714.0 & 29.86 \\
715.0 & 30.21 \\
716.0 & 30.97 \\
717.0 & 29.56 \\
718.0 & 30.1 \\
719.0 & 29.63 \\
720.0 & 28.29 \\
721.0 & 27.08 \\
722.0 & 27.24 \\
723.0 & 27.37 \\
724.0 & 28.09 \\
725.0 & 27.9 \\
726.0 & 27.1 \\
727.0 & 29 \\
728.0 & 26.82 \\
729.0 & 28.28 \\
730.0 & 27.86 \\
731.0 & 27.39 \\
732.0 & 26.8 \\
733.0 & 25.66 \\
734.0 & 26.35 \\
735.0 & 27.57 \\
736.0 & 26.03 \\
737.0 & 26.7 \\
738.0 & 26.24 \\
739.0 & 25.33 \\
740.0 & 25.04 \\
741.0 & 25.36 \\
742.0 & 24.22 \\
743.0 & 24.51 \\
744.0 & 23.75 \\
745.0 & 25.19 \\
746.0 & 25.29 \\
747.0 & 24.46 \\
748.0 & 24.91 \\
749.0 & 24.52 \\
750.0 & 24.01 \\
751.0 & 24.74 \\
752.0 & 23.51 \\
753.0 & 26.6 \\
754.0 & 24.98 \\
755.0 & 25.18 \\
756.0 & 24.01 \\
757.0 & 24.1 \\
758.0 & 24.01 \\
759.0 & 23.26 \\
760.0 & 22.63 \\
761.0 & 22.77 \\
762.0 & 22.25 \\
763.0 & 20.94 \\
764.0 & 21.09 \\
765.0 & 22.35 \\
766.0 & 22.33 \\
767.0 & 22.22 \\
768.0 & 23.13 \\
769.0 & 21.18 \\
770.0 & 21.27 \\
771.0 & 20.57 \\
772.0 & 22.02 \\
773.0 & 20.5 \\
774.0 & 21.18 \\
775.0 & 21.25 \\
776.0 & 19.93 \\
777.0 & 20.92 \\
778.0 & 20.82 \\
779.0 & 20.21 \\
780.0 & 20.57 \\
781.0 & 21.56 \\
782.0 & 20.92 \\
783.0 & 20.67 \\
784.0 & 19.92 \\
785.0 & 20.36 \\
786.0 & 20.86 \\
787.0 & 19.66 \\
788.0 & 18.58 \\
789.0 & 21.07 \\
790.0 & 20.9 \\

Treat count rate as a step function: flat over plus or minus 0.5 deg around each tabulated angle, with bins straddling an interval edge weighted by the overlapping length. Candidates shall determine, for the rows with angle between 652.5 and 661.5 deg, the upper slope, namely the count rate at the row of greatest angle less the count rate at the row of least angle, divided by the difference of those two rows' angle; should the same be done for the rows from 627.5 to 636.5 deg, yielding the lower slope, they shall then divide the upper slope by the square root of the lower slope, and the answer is 6.6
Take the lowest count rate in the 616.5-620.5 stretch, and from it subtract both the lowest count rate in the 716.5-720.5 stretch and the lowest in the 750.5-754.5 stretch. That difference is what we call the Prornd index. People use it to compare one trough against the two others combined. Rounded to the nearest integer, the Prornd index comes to -22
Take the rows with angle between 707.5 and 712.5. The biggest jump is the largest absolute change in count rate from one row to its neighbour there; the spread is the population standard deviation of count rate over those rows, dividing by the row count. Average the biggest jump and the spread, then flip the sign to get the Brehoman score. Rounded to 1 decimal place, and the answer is -2.1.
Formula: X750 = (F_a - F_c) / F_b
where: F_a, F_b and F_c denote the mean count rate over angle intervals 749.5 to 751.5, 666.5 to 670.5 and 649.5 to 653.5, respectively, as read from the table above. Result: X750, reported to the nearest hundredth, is -0.16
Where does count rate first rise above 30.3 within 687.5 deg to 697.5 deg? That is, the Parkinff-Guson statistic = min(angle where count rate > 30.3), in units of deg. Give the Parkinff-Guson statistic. 688.0 deg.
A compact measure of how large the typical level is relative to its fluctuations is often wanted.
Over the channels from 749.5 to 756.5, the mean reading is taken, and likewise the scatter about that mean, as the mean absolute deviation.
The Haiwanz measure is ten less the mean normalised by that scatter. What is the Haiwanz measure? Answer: -23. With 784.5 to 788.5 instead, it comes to -17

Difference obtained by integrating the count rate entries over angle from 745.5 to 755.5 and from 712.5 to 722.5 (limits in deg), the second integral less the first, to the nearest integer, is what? 45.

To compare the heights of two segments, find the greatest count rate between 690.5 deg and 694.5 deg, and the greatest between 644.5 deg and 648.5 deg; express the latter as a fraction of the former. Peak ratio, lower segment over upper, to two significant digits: 0.98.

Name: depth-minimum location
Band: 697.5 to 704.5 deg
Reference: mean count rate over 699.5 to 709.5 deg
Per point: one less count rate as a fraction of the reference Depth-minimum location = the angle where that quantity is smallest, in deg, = 703.0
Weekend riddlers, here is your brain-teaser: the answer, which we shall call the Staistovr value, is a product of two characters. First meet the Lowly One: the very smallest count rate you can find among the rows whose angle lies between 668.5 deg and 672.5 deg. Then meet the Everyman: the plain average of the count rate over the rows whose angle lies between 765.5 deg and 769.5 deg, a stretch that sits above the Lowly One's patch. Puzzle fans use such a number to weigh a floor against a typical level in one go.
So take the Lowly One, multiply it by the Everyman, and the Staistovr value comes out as 667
